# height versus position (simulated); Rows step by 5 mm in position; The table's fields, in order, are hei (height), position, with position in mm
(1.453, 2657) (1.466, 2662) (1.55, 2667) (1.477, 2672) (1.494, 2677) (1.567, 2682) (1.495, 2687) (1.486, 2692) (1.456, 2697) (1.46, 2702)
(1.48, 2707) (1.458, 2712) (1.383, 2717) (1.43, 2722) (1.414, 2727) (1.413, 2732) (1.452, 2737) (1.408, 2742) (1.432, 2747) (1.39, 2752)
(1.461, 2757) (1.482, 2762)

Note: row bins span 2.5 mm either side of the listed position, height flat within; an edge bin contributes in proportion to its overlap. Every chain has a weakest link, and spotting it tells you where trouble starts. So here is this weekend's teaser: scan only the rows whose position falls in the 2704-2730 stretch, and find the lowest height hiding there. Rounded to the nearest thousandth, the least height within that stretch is 1.383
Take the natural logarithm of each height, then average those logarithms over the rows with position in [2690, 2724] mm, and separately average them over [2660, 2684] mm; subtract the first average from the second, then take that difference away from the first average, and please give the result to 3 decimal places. 0.331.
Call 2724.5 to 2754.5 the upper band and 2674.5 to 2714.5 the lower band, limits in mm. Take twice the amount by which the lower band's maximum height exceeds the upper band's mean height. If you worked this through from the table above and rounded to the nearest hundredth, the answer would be 0.30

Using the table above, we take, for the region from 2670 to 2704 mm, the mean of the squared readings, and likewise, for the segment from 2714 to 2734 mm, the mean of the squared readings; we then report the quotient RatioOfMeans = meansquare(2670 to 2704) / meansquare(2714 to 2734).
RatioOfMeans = 1.12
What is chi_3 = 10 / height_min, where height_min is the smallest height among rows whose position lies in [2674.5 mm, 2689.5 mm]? 6.69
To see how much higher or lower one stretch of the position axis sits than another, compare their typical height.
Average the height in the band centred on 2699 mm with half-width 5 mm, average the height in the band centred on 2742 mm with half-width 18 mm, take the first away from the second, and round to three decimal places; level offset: -0.034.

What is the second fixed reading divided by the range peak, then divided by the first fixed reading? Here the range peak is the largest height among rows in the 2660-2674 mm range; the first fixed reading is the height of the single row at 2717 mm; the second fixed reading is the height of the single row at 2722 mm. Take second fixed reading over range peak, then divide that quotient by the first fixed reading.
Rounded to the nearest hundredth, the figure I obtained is 0.67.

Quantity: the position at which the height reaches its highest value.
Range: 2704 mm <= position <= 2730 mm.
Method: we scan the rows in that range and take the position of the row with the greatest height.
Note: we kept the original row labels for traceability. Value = 2707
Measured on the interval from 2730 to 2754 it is 2737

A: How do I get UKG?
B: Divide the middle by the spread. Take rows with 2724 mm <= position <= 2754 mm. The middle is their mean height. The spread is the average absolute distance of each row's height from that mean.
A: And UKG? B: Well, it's 89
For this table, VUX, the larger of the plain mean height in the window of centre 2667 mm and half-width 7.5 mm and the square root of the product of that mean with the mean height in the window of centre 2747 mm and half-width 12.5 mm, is 1.498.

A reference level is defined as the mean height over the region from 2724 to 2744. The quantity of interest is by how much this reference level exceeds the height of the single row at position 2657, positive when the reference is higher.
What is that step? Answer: -0.03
